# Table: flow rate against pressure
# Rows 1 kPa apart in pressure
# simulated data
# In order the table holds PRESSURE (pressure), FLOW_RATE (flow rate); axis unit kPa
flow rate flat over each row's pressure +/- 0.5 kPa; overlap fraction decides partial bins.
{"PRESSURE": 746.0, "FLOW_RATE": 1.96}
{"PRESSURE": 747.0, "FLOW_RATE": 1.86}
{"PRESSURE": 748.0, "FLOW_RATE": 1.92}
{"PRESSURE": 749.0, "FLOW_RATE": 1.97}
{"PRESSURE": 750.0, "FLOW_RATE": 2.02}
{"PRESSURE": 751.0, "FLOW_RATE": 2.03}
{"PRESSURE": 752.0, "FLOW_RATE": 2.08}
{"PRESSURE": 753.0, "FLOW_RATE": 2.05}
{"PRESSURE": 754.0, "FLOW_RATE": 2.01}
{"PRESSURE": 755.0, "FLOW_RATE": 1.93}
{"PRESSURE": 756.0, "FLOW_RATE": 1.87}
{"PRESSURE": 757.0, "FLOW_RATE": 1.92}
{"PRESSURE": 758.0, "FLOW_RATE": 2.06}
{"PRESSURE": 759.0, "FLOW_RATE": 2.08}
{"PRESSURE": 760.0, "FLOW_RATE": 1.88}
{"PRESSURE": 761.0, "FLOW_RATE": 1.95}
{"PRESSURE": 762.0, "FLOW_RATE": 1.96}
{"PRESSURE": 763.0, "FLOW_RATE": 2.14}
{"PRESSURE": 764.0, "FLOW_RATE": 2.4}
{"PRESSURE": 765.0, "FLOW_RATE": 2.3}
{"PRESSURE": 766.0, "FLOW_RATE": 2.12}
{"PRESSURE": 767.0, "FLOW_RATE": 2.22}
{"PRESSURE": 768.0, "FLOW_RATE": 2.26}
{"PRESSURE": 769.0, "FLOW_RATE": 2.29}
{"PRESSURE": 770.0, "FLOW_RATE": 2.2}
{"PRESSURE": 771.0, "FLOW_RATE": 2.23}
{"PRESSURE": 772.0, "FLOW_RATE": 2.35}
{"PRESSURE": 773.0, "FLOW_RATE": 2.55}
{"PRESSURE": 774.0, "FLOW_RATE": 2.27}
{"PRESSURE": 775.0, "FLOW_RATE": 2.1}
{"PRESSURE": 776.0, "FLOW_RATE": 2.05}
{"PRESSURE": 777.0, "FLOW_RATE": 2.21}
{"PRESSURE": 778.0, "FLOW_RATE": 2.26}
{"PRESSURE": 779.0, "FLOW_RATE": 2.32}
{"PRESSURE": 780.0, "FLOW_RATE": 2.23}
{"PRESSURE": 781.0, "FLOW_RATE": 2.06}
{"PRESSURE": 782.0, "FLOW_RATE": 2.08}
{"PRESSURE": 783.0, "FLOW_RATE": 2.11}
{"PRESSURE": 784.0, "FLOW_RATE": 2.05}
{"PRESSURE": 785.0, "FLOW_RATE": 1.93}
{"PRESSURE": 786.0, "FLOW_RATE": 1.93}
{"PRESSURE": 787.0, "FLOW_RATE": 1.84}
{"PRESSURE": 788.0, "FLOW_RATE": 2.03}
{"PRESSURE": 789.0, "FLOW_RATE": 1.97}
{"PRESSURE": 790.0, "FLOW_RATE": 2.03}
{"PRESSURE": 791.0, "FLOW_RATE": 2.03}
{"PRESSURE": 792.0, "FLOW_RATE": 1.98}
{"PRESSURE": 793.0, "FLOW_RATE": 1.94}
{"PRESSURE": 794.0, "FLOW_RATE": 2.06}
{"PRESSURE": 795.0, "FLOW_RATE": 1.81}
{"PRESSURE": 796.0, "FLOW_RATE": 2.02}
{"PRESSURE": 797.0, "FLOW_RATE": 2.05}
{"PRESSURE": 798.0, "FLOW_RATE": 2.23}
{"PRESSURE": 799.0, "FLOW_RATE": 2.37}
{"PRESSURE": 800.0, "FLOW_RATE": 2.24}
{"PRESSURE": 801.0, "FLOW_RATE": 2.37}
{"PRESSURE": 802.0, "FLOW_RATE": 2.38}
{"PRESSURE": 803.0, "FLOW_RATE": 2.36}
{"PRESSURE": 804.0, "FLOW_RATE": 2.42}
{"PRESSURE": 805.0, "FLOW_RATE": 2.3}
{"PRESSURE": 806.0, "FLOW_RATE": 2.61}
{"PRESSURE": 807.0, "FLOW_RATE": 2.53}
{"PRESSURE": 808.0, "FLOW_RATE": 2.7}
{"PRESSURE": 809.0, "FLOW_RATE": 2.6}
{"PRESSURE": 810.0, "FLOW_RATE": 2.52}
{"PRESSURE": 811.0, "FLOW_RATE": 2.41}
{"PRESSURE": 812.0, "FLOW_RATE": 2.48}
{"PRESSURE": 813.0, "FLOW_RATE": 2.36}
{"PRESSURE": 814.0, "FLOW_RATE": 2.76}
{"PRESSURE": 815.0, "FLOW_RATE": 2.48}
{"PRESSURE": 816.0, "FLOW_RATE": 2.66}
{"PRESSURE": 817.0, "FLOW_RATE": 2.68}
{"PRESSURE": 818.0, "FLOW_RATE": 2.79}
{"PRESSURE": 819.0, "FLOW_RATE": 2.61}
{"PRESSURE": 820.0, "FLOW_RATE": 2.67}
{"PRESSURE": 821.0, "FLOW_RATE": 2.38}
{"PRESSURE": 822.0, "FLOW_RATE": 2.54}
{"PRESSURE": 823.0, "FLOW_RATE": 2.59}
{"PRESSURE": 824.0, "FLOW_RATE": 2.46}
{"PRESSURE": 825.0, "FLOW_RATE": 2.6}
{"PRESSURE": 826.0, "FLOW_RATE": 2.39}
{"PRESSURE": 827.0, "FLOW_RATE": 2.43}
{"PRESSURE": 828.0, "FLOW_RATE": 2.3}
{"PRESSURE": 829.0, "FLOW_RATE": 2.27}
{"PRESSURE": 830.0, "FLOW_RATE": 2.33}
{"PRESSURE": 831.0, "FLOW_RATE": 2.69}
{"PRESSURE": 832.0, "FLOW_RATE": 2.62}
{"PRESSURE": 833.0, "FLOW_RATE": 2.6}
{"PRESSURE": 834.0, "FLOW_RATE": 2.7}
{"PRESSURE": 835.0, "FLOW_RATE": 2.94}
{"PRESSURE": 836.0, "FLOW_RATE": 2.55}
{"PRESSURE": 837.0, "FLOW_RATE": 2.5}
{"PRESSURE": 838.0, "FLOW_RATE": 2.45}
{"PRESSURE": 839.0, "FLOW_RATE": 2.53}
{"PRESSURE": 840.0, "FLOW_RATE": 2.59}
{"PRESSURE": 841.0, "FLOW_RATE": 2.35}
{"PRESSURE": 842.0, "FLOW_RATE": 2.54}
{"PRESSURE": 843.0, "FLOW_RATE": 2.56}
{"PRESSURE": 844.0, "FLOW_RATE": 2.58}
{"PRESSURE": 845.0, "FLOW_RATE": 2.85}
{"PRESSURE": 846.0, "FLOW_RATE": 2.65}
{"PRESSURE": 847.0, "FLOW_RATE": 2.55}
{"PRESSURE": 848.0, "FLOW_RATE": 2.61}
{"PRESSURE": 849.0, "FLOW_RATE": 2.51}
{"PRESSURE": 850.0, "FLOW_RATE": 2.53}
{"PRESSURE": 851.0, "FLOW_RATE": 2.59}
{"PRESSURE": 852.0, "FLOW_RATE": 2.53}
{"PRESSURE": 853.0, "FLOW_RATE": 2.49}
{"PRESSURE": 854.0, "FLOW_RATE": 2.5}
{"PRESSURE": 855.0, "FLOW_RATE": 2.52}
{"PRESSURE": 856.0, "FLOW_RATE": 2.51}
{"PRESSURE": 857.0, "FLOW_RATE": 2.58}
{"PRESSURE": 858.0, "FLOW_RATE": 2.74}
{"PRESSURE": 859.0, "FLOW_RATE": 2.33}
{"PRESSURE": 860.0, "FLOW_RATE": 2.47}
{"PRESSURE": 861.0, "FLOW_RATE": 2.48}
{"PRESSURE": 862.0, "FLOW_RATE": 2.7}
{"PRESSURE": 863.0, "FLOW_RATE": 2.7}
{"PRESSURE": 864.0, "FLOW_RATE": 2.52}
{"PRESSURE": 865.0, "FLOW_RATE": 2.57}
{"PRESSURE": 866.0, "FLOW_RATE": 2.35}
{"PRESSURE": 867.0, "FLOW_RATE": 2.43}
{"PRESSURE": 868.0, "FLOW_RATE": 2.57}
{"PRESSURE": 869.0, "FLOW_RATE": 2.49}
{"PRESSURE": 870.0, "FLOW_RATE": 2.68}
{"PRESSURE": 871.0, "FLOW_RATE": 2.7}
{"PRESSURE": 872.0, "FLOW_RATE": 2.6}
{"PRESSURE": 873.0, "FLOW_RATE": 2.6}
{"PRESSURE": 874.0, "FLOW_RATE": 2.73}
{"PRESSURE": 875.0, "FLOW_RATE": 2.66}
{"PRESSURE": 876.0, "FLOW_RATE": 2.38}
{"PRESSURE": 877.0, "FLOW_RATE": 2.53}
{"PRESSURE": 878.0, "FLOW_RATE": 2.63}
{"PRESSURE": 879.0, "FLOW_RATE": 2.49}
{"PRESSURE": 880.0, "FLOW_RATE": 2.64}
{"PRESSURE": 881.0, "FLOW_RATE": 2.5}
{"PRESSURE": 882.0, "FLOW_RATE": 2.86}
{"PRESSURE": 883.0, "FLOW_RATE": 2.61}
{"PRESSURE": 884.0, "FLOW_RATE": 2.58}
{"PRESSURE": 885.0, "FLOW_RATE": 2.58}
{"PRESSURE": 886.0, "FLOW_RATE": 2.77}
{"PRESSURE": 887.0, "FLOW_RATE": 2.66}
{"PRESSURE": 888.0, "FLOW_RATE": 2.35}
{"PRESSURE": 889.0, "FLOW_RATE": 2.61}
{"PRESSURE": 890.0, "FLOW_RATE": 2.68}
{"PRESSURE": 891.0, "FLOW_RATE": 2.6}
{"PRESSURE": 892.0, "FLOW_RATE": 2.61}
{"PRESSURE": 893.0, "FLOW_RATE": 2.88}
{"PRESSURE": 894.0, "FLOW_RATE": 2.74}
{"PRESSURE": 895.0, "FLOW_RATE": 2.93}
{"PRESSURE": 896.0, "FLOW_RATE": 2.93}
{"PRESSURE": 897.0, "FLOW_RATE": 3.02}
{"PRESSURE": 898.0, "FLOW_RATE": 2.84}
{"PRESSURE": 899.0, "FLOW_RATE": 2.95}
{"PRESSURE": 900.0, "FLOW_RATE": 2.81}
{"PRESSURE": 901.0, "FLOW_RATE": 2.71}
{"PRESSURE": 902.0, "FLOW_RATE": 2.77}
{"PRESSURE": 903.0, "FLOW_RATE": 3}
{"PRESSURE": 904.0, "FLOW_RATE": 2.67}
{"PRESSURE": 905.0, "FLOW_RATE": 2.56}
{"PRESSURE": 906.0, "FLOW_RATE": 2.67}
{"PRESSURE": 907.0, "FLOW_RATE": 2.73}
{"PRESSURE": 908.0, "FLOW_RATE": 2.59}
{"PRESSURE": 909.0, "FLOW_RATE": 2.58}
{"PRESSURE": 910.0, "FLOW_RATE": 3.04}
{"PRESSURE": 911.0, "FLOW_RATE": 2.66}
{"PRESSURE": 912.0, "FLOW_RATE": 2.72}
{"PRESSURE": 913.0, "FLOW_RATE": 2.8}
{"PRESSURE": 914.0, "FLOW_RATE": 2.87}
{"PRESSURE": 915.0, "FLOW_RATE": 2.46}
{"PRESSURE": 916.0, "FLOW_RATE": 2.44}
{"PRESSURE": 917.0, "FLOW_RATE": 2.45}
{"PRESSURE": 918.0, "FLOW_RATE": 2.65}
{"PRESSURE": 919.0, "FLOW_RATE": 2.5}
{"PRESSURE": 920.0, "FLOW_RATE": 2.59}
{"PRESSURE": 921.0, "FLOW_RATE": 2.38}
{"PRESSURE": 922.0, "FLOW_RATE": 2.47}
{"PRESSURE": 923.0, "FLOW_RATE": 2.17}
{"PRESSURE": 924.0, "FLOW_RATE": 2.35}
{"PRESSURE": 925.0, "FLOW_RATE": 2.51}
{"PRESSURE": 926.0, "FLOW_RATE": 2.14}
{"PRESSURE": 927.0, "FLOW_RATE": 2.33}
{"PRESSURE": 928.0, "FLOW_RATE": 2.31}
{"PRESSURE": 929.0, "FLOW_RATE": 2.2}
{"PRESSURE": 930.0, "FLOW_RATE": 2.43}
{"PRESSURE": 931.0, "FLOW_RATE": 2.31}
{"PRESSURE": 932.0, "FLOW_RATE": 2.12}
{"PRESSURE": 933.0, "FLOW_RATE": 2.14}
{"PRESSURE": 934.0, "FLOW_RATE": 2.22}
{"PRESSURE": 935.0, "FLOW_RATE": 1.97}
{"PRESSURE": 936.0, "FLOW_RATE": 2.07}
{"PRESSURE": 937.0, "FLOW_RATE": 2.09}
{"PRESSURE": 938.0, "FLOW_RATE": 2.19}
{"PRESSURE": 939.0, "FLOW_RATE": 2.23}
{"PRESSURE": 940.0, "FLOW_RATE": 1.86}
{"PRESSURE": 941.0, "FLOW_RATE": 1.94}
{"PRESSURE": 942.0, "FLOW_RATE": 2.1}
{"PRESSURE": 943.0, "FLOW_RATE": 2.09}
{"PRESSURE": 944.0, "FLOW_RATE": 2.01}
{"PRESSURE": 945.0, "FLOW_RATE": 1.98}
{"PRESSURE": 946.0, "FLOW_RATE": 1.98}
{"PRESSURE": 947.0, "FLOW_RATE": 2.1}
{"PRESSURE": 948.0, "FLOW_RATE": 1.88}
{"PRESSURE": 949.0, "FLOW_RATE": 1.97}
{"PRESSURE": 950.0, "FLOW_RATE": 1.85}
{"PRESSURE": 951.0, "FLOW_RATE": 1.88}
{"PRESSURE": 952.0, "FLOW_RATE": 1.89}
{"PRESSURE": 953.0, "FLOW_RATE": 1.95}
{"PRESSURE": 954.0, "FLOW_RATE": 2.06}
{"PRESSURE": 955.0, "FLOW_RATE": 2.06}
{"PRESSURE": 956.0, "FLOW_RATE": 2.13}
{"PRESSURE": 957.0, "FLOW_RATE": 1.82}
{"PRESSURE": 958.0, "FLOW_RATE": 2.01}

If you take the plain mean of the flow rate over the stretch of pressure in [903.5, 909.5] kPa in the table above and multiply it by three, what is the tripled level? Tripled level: 7.9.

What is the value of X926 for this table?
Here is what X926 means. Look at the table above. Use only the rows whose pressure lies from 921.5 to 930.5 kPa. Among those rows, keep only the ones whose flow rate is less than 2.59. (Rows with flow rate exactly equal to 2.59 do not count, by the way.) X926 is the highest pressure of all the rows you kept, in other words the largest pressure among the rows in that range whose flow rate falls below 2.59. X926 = 930.0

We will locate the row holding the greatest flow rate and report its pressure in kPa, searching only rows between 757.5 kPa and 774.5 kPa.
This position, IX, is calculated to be 773.0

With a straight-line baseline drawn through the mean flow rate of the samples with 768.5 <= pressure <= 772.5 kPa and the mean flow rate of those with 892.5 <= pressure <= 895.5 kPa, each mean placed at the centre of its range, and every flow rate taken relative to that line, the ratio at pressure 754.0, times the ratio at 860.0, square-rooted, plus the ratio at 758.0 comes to 1.85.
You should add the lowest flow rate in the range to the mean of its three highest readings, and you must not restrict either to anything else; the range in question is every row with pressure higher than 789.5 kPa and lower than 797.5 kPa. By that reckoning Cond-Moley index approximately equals 3.86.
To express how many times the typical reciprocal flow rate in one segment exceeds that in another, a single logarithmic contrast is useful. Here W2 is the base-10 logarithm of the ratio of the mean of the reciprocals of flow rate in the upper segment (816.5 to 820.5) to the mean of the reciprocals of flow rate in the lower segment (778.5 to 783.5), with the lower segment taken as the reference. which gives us -0.10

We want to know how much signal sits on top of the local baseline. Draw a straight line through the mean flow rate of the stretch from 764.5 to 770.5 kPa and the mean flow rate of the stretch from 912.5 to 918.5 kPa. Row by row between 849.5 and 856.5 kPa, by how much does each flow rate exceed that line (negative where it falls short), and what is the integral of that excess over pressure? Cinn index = 0.51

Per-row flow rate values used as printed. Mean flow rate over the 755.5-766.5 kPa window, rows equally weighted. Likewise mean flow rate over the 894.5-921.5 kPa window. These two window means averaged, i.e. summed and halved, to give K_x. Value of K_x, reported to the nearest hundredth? 2.39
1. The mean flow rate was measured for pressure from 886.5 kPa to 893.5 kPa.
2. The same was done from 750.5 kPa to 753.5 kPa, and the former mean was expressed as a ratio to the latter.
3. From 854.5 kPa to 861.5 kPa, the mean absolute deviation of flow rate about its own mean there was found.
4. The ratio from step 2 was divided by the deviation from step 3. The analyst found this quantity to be 16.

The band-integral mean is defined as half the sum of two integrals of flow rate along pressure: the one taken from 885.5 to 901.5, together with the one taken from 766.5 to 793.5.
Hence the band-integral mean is 51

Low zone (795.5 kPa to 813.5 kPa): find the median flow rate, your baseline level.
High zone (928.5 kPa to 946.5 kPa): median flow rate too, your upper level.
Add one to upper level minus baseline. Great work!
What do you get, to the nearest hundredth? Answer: 0.72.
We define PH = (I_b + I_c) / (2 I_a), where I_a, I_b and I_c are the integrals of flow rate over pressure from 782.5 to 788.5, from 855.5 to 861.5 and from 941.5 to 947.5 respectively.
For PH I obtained 1.15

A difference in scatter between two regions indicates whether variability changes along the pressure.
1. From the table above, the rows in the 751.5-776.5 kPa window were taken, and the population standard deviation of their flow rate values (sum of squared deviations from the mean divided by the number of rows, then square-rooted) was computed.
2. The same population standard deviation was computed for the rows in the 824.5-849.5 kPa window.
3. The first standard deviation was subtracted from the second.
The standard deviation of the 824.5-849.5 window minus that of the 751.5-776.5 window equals -0.016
